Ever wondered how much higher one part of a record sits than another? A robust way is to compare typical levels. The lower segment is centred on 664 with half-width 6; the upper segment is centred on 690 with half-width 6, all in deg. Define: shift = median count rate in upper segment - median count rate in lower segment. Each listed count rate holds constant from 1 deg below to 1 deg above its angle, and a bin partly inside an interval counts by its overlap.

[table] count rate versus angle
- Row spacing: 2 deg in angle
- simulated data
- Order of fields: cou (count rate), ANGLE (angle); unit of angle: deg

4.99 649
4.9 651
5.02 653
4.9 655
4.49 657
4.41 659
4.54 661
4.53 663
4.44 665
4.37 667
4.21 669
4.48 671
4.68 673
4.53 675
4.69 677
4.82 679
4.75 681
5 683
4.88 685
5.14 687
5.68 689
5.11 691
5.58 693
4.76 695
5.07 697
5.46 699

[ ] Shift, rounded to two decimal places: 0.70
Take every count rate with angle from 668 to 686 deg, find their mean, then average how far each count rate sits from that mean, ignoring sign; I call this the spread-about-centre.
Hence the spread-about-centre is 0.18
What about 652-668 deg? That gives 0.19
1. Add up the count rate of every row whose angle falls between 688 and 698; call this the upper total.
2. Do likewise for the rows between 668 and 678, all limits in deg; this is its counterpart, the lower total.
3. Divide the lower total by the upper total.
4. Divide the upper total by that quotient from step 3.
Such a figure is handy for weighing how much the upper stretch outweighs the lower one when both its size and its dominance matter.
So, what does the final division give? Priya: 30.4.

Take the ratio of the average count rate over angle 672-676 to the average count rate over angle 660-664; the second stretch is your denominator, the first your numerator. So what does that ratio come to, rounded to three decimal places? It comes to 1.015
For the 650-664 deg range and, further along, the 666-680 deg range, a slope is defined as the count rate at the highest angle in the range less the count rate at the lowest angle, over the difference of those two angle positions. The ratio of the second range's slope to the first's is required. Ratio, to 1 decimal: -1.2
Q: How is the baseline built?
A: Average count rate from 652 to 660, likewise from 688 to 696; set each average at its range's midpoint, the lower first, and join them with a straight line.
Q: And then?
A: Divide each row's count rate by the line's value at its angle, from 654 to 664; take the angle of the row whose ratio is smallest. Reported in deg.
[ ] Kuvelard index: 659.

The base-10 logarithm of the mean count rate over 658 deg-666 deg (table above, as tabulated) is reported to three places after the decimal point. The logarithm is 0.651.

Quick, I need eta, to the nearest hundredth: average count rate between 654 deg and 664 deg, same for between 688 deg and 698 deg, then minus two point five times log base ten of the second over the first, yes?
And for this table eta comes -0.15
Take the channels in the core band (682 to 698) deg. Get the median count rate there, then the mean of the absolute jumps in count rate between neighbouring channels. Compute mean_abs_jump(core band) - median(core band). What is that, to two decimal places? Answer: -4.65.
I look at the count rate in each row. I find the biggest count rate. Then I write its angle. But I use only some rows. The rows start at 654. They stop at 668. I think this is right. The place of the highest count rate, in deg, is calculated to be 655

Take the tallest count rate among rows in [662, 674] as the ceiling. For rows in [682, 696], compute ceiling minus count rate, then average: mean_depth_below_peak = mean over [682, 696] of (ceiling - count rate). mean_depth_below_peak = -0.48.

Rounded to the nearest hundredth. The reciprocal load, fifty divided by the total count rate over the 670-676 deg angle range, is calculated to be 3.65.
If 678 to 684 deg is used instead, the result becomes 3.43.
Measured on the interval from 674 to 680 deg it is 3.56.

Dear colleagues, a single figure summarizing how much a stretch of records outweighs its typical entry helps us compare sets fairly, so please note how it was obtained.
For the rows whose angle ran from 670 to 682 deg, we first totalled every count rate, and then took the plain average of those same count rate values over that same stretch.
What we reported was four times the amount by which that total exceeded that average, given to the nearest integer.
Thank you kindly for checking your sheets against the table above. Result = 93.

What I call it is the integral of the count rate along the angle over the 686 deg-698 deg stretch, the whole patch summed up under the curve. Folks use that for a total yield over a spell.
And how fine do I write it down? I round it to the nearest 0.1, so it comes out 62.7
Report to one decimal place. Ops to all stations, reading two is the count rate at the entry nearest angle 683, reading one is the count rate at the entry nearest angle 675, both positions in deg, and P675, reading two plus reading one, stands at 9.5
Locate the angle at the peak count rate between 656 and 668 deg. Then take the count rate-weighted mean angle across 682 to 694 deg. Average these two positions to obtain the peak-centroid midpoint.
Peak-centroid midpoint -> 674.6 deg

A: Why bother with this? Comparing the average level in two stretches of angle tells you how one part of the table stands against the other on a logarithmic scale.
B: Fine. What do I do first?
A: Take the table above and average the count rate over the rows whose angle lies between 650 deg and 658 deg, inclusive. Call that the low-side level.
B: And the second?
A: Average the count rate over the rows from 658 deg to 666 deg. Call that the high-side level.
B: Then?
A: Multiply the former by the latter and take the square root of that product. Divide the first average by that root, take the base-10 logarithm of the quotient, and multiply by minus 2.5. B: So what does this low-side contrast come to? -0.041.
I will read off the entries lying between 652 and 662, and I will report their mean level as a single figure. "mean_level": 4.7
